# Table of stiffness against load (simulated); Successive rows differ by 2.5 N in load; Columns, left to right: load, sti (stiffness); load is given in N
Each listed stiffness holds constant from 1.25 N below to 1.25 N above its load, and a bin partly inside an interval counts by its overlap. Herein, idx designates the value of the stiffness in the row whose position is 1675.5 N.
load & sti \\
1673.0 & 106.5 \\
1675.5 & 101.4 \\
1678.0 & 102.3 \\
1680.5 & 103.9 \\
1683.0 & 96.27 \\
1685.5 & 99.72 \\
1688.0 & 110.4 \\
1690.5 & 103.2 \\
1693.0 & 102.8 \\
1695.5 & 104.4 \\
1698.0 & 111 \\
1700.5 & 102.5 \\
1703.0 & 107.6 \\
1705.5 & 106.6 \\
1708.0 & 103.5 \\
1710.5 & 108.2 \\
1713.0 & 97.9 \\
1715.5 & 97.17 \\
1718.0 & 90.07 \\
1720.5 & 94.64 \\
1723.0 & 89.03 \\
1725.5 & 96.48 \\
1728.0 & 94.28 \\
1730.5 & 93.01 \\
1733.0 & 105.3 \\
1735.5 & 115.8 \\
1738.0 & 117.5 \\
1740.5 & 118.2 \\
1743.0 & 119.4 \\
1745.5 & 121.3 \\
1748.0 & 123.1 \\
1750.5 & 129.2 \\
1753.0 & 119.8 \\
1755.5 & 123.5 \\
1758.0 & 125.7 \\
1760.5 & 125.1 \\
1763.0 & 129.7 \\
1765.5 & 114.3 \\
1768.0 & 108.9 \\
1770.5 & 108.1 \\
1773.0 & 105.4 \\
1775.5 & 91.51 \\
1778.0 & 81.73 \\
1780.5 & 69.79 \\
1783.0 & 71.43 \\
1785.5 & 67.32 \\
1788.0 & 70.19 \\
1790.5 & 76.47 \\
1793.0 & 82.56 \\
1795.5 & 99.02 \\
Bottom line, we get 101.4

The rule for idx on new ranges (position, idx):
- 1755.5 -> 123.5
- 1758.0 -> 125.7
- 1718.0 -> 90.07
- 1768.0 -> 108.9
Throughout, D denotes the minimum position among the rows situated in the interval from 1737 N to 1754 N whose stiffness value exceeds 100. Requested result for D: 1738.0 N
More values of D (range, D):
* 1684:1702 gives 1688.0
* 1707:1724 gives 1708.0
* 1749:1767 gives 1750.5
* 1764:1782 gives 1765.5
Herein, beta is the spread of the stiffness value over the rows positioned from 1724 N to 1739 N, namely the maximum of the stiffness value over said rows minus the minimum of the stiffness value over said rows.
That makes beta 24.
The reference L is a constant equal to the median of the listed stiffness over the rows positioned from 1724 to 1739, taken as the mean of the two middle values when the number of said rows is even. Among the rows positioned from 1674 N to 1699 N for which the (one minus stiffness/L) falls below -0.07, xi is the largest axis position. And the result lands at 1698.0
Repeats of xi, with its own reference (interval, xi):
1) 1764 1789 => 1770.5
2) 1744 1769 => 1768.0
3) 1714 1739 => 1738.0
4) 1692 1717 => 1710.5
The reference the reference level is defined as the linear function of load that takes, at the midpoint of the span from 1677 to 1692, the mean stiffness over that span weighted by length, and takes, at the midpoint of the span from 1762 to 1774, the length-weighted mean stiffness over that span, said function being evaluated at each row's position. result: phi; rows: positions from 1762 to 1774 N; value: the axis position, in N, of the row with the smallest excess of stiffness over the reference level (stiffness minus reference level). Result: 1773.0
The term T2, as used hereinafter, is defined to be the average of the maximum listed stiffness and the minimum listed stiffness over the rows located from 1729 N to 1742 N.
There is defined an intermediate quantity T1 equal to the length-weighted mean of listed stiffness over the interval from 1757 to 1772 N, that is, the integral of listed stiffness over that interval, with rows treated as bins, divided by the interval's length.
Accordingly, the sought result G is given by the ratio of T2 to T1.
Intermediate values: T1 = 118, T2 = 106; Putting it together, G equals 0.9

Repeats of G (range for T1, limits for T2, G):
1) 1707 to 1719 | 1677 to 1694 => 1.0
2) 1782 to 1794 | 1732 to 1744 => 1.5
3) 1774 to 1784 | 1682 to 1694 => 1.3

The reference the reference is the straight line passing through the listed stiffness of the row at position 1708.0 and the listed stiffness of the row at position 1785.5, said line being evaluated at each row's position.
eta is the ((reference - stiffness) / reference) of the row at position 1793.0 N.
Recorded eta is -0.294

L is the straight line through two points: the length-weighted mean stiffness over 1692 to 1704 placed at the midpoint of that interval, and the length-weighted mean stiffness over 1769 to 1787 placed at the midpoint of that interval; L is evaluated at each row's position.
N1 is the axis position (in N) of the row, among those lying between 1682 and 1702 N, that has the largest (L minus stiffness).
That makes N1 1683.0 N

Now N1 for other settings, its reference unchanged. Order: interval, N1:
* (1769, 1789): 1785.5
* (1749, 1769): 1768.0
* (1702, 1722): 1718.0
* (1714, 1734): 1718.0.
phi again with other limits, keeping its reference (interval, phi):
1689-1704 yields 1700.5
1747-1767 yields 1765.5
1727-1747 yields 1730.5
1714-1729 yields 1723.0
